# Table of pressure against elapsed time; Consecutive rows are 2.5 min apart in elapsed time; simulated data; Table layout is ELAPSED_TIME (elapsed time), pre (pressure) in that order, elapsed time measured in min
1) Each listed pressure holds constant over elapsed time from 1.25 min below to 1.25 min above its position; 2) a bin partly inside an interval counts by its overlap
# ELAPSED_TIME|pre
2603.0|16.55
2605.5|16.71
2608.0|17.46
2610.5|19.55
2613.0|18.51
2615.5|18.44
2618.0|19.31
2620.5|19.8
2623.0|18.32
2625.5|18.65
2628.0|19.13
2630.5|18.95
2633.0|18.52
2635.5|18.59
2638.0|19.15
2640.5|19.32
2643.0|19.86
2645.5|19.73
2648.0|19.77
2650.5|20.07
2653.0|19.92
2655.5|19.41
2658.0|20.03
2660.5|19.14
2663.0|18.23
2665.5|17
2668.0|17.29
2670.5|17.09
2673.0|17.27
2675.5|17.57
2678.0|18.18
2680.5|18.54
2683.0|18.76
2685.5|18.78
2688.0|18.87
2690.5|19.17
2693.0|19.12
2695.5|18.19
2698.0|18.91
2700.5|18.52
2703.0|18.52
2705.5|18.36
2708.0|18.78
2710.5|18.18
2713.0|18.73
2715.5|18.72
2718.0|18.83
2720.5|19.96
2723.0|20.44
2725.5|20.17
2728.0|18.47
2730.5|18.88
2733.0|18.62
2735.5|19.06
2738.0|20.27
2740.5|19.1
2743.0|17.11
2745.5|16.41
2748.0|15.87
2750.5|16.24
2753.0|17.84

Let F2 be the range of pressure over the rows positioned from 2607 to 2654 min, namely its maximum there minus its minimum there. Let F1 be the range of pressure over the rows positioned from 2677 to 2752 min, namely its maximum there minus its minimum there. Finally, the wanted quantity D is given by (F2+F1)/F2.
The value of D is 2.8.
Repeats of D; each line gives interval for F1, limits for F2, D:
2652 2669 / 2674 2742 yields 2.1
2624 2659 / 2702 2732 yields 1.7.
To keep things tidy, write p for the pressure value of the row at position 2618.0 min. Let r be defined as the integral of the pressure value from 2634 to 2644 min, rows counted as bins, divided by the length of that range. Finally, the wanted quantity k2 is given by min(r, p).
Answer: 19.20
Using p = 19.31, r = 19.2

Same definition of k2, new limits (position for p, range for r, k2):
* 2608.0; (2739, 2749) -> 17.23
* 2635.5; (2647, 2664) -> 18.59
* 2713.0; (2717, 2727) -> 18.73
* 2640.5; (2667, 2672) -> 17.19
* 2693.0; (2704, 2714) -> 18.51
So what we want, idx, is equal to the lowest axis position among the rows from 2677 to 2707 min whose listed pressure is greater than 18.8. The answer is 2688.0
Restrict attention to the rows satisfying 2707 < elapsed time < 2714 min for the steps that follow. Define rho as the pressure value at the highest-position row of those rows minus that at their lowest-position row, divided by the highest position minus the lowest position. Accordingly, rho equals -0.01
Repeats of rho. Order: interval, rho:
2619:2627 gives -0.23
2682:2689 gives 0.02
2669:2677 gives 0.10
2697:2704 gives -0.08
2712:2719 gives 0.02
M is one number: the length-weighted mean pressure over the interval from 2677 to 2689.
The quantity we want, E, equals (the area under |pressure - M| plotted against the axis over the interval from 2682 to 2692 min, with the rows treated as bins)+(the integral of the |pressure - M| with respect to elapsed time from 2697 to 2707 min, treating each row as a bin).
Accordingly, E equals 4.6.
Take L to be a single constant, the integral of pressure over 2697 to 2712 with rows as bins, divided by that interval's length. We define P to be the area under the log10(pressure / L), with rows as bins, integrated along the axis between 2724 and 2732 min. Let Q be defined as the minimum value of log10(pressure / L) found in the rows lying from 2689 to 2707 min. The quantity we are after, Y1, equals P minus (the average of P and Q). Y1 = 0.063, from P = 0.118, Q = -0.008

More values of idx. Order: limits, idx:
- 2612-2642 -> 2618.0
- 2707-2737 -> 2718.0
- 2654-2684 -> 2655.5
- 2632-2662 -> 2638.0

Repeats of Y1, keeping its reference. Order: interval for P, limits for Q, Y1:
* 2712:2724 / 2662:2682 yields 0.125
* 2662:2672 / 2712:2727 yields -0.144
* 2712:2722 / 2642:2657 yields 0.054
